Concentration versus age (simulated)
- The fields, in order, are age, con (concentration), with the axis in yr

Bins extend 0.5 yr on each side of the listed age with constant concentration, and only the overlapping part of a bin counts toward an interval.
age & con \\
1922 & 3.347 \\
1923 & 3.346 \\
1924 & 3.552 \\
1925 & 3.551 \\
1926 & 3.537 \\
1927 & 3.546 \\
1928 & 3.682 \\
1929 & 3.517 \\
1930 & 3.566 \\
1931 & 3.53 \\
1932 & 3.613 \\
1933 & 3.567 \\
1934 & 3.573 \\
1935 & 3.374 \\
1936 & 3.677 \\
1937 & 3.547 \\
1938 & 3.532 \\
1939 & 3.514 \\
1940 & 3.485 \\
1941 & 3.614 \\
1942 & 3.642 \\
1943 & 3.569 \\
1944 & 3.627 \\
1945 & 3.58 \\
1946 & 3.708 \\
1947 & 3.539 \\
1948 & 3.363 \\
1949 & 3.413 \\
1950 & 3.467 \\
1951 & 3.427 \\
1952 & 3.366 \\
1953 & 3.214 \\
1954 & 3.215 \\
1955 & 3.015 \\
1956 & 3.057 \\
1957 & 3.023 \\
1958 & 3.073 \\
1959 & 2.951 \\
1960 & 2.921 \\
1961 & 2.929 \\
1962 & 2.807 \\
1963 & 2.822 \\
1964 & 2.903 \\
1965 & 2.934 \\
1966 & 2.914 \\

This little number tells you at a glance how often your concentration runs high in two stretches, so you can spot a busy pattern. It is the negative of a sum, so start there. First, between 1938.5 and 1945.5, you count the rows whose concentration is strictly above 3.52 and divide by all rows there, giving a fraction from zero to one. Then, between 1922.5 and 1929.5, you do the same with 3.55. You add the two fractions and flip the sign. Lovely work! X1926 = -1.14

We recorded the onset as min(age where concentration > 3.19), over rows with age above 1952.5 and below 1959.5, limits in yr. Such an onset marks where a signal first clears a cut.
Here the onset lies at 1953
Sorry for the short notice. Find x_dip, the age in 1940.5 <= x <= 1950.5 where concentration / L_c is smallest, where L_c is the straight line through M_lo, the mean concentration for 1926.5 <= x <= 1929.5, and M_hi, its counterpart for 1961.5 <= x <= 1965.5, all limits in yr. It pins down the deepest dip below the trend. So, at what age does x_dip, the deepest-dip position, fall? 1948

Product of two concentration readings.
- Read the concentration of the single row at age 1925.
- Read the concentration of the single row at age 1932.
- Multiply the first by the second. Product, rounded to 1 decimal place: 12.8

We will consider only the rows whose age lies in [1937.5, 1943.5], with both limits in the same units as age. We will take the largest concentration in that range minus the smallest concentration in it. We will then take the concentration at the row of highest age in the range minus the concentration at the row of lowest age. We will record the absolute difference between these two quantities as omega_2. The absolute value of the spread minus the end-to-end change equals 0.12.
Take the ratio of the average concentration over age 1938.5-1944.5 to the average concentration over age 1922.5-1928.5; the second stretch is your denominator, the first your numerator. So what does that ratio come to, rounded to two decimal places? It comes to 1.01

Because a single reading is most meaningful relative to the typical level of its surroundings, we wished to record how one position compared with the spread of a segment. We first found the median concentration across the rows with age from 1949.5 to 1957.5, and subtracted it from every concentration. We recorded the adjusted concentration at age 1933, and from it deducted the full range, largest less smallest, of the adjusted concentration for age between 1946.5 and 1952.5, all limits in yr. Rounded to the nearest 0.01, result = 0.18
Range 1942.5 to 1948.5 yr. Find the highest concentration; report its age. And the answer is 1946 yr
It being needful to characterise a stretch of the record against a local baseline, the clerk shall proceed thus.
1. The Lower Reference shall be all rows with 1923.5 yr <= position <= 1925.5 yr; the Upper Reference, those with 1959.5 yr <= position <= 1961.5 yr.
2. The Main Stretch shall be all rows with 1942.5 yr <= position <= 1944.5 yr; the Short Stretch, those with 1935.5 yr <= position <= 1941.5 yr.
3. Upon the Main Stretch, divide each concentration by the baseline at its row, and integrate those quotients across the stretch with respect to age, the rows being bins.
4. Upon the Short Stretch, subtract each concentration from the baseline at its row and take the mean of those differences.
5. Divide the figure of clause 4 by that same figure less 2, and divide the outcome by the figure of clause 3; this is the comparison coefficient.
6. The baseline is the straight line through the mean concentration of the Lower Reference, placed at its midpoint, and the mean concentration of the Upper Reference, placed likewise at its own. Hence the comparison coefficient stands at 0.050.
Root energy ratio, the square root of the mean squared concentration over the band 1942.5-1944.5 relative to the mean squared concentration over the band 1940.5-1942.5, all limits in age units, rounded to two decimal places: 0.99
